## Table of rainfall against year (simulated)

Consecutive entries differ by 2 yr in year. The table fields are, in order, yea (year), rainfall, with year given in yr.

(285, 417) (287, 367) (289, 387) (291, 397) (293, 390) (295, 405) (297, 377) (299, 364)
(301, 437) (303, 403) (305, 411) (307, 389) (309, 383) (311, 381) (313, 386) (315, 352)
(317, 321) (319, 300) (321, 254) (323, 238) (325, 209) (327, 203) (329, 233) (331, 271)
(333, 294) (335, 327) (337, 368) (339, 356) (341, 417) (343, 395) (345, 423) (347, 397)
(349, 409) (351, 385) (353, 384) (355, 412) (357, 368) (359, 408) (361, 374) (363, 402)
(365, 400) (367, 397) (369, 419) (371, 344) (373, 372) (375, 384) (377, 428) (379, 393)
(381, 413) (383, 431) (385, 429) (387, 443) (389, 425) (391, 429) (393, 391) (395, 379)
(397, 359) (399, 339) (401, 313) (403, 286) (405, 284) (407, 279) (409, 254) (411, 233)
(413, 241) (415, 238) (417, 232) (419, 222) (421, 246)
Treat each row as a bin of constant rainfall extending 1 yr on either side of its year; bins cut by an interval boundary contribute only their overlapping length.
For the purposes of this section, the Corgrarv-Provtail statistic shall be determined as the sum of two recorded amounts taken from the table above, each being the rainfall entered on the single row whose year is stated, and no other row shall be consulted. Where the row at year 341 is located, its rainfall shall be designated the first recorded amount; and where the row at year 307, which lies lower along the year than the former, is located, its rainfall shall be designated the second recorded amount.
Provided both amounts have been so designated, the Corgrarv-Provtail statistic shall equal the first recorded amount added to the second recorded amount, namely 806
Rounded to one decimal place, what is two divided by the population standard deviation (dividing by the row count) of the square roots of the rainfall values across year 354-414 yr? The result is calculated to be 1.2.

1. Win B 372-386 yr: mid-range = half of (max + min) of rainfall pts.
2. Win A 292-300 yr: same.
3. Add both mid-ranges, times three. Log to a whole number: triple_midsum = 2358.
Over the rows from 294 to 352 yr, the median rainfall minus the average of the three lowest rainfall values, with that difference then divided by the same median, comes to 0.43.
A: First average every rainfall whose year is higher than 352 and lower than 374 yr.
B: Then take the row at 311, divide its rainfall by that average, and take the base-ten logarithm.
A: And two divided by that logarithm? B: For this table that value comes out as -219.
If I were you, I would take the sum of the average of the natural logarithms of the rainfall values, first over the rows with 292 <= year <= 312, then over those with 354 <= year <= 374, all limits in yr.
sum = 11.94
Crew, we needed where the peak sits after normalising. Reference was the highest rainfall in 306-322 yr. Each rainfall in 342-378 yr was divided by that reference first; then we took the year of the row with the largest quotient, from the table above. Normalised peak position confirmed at 377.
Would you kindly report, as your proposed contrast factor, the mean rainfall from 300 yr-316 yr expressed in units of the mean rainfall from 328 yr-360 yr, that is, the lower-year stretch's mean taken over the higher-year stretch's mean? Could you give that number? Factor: 1.07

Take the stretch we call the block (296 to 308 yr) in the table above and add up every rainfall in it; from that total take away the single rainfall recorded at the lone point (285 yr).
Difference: 1964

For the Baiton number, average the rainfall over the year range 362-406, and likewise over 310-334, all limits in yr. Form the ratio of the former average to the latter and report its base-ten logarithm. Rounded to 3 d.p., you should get 0.127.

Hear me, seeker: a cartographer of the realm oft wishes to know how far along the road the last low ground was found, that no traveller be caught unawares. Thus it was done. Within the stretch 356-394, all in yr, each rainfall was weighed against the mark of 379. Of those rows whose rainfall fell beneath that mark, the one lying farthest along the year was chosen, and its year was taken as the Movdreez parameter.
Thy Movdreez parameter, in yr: 373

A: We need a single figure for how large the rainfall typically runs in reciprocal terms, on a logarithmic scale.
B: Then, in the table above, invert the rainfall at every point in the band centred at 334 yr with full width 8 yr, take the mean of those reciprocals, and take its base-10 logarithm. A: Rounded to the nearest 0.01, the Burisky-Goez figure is -2.49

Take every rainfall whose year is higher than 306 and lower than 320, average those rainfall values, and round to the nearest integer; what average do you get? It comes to 359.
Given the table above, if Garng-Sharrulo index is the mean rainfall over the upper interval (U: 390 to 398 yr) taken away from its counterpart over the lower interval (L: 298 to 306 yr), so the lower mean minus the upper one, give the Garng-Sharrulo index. 14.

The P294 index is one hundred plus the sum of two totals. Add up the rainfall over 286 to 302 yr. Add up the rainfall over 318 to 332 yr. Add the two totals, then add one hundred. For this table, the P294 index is 4932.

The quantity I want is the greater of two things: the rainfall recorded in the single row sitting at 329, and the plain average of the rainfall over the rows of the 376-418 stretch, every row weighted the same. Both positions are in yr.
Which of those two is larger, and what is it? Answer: 344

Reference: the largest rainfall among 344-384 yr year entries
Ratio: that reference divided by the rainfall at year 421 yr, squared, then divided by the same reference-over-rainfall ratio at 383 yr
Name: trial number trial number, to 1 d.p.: 3.1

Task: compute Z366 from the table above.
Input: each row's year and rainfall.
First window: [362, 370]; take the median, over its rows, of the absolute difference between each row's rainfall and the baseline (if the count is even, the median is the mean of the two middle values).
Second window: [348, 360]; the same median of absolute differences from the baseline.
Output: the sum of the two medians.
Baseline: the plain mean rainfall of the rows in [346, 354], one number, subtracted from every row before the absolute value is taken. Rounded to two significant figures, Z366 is 22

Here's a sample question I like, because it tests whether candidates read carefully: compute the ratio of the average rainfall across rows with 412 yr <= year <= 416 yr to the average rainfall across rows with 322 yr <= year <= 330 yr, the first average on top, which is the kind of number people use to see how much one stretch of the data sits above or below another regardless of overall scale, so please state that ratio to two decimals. 1.08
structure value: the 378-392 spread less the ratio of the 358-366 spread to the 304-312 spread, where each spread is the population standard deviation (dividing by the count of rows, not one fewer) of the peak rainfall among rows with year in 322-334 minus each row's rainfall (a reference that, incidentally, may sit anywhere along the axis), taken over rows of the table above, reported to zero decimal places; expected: 14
